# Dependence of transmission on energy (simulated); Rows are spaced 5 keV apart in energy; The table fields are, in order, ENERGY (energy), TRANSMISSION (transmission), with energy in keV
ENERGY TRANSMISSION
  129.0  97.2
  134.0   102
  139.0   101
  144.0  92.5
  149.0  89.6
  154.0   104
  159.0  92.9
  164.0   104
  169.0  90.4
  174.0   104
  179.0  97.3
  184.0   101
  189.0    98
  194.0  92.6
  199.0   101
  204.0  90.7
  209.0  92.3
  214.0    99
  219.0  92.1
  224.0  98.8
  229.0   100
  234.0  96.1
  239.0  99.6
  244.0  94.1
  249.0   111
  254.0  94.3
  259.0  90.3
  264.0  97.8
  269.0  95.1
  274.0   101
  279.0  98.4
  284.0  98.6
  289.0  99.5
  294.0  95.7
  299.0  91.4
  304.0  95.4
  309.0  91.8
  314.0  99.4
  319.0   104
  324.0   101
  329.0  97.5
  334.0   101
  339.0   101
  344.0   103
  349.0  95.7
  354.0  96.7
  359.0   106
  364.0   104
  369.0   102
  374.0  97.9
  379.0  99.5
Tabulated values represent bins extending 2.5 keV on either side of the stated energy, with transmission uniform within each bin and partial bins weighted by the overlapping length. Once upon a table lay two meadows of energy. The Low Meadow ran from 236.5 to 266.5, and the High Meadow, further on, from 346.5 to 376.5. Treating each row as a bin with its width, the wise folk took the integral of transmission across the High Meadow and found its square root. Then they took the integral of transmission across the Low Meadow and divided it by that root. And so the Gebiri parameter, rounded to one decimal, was 53.5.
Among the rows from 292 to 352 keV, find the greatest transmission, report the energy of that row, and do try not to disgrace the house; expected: 319.0 keV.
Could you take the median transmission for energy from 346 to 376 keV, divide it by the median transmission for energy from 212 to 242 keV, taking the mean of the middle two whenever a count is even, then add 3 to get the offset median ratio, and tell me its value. 4.01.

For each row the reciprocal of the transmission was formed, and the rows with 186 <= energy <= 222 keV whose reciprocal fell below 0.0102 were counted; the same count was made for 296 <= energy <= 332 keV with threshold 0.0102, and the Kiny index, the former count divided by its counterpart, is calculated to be 0.67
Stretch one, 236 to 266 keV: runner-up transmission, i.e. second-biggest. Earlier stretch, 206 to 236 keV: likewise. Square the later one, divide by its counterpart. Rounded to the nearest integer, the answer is 100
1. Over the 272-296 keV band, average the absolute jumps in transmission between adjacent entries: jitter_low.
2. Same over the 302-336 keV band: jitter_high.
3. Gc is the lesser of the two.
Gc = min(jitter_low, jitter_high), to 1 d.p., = 1.9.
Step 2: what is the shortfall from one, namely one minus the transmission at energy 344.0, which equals -102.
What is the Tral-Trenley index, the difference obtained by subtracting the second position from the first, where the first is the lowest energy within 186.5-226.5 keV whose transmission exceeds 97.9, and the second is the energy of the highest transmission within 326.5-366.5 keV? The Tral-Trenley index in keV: -170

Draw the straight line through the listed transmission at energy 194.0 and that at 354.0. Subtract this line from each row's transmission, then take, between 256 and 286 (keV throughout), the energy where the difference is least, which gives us 259.0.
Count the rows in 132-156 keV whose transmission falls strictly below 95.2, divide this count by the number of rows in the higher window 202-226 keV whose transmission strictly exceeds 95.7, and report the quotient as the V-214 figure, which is 1.0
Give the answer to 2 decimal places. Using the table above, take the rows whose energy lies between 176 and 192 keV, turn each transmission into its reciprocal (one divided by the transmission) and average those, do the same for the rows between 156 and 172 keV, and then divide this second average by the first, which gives 1.03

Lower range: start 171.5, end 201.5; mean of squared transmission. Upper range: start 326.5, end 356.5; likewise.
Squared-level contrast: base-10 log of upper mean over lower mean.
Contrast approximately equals 0.001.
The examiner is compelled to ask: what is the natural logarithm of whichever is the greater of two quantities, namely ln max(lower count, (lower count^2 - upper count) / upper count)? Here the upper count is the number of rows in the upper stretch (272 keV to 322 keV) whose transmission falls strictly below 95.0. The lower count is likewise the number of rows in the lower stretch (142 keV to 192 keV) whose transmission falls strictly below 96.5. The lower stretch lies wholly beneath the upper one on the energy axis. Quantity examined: 1.9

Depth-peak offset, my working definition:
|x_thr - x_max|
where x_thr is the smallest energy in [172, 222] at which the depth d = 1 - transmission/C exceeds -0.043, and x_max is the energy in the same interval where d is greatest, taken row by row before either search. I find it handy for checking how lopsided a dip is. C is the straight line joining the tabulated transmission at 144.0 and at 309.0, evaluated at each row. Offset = 10 keV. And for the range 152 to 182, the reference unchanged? 10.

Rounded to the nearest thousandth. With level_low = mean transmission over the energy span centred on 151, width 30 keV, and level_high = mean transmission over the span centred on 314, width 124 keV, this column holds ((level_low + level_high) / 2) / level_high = 0.995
